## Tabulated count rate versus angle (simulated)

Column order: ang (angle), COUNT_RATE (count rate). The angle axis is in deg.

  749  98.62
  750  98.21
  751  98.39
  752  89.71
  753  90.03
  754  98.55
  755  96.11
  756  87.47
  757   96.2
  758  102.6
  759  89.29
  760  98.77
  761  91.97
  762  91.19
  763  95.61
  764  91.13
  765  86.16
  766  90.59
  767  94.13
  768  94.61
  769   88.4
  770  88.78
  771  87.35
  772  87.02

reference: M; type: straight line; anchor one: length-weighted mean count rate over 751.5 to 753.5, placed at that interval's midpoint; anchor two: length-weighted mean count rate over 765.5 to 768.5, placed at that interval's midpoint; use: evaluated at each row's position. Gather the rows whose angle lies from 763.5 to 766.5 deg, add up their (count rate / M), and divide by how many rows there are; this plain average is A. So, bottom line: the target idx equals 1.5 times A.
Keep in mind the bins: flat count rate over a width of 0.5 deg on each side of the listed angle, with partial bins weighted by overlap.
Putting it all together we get 1.45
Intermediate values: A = 0.96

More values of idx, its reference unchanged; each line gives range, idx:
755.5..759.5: 1.55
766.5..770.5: 1.47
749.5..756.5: 1.57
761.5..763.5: 1.52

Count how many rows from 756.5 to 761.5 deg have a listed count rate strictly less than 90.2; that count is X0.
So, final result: 1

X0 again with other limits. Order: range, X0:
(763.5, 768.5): 1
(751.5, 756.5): 3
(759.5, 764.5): 0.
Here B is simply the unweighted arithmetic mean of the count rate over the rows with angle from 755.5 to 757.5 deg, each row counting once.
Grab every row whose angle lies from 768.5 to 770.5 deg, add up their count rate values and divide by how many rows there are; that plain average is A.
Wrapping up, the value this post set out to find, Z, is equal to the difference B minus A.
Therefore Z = 3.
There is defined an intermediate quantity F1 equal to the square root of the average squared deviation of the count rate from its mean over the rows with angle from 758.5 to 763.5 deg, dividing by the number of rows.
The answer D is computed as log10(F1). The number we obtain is 0.53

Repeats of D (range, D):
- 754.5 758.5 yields 0.73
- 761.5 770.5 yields 0.47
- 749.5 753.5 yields 0.63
